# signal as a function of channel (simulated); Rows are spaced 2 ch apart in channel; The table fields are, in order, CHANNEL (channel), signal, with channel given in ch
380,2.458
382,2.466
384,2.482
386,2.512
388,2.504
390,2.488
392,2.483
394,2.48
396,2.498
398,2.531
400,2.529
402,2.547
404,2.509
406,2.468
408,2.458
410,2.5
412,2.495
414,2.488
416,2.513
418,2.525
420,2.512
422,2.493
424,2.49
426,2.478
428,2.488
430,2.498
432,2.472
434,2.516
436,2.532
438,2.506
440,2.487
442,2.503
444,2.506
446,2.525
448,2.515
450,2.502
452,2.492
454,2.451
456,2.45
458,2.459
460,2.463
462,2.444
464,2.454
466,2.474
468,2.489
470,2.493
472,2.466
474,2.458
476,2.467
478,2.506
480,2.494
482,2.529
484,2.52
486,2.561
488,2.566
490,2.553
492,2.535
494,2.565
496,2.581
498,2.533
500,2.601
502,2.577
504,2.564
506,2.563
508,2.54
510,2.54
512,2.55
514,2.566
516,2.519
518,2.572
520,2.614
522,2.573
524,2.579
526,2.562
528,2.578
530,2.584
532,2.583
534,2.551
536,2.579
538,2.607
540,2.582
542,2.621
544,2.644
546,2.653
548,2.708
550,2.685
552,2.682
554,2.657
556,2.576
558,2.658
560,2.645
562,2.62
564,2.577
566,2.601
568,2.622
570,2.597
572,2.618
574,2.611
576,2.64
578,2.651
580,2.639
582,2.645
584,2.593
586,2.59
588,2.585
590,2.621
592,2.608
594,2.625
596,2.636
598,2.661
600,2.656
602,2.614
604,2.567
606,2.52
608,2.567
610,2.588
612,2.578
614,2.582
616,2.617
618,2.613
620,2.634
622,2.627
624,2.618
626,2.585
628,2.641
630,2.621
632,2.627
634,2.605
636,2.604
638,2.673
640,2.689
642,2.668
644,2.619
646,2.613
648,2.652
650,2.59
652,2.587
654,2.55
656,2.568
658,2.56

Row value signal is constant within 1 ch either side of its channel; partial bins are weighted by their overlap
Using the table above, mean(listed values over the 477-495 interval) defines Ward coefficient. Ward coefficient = 2.54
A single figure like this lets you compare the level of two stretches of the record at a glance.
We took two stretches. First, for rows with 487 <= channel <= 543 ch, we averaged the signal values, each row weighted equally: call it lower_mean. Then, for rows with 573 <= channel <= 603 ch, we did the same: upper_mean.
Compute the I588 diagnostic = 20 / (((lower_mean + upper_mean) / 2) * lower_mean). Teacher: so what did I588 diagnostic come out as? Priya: 3.00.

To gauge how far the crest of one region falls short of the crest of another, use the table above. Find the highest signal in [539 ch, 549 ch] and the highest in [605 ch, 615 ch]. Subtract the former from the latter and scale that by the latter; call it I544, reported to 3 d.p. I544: -0.046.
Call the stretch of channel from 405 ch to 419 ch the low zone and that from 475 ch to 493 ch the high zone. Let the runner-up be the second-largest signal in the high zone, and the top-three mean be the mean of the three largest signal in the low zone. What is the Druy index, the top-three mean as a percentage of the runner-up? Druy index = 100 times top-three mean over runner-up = 98.1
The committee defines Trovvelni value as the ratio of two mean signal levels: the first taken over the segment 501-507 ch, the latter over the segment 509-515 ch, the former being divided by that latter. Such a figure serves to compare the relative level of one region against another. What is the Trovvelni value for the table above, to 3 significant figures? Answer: 1.01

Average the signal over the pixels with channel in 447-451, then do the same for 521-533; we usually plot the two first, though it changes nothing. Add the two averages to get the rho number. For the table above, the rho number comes 5.085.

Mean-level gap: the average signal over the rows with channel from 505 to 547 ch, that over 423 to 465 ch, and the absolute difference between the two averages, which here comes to 0.092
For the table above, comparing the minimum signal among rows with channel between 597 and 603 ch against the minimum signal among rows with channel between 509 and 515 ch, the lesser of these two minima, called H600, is 2.54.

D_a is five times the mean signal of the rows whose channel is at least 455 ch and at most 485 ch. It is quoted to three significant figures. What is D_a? 12.4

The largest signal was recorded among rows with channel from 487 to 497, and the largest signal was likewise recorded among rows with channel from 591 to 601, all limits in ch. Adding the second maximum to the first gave 5.24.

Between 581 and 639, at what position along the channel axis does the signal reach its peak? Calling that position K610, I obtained 638 ch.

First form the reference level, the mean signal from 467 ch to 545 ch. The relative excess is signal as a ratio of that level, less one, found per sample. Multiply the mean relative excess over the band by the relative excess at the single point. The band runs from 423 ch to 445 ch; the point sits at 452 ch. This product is 0.0005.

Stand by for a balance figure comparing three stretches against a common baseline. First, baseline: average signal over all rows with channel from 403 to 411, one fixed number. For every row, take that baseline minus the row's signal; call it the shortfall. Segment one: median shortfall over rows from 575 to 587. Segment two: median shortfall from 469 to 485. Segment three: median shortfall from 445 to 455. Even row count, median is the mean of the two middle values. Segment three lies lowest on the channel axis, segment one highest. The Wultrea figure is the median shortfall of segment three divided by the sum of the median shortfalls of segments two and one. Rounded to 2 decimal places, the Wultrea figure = 0.11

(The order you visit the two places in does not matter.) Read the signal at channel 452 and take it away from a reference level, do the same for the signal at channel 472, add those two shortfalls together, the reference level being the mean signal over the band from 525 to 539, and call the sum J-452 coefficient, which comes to 0.20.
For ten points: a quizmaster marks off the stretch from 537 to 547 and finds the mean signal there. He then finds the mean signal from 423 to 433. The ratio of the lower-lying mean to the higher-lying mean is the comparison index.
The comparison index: 0.95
